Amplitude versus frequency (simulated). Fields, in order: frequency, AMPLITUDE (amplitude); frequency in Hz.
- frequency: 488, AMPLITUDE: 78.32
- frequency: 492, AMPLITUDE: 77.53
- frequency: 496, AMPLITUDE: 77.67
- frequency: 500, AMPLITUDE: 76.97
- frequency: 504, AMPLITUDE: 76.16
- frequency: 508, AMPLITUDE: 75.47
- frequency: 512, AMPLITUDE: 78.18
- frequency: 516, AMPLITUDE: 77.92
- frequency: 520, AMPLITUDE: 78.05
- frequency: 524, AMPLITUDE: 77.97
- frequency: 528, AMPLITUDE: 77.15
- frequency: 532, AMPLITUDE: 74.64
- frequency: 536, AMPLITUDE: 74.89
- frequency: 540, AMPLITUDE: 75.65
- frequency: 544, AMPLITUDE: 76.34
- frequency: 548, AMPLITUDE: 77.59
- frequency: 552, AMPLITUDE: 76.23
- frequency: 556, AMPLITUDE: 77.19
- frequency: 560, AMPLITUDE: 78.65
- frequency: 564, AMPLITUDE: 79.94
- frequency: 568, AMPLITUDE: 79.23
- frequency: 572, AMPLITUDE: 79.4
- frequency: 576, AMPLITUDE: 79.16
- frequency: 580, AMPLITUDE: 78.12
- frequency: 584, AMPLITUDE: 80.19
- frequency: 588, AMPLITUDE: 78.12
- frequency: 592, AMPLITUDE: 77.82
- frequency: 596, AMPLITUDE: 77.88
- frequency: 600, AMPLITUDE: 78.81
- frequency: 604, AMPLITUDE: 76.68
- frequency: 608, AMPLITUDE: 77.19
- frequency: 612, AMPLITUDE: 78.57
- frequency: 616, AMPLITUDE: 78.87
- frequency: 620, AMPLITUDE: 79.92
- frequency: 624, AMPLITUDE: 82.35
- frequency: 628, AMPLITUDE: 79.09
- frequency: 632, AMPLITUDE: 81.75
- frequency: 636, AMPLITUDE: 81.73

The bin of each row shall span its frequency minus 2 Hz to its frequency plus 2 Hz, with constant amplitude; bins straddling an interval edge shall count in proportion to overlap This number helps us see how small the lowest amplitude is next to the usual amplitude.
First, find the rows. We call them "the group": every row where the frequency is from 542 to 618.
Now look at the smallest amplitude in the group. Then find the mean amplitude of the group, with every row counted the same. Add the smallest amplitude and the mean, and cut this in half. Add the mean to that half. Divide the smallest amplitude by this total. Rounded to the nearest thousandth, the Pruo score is 0.490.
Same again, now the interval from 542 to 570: 0.492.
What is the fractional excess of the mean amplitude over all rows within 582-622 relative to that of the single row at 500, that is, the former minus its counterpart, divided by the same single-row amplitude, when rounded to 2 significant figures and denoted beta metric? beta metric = 0.019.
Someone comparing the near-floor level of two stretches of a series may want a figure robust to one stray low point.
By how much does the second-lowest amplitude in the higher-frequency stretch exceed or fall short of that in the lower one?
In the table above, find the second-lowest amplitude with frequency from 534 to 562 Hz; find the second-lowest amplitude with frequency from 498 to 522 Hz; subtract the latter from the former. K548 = -1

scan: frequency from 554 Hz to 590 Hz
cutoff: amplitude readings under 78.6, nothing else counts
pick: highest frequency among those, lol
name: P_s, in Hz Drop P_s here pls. 588 Hz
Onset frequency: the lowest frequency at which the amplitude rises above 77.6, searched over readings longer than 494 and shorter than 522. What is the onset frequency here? 496 Hz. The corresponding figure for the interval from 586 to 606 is 588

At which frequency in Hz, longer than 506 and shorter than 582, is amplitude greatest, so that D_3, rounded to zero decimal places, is 564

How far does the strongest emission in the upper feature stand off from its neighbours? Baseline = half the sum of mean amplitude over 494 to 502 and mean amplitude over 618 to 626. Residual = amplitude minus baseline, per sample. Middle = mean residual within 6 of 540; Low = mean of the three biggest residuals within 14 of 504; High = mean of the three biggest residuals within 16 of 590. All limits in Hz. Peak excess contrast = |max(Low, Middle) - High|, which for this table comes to 1.5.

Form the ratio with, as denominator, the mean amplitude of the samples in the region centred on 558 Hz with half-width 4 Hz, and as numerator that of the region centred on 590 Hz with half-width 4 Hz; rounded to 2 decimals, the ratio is 1.00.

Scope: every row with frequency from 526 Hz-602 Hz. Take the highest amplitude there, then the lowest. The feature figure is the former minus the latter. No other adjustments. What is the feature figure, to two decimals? 5.55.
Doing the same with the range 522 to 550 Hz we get 3.33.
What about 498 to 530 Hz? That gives 2.71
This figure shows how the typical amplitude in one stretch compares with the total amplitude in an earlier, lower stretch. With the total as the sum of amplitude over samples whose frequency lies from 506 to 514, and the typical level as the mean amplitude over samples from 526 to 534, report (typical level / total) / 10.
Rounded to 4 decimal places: 0.0494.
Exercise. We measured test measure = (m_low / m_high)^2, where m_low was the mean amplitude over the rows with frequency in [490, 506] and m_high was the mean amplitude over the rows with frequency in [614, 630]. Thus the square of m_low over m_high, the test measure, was 0.93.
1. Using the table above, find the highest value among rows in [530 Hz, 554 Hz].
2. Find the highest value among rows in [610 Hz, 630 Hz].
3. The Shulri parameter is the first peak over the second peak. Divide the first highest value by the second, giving 0.942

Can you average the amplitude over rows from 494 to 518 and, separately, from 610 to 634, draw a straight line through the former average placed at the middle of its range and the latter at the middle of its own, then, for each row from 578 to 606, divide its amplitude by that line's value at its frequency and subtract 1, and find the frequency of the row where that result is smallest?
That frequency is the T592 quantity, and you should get 604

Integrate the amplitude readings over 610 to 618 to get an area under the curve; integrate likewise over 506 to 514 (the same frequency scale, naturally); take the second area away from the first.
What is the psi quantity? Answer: 15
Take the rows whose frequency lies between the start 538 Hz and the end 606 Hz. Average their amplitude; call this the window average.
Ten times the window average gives 781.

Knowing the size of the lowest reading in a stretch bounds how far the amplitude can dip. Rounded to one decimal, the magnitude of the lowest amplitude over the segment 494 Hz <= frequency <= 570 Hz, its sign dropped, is 74.6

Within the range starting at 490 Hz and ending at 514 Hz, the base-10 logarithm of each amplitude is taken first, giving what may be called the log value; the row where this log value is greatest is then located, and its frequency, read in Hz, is 512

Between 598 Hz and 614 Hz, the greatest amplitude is 78.81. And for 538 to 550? 77.59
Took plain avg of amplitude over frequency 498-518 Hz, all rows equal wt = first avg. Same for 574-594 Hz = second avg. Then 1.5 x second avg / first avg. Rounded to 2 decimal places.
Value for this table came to 1.53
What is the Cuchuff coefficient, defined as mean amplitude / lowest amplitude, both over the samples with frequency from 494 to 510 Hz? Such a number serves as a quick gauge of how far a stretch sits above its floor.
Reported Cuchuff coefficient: 1.01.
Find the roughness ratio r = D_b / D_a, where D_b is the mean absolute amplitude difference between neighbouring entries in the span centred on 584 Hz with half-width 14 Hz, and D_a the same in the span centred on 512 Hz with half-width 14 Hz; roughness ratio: 1.2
